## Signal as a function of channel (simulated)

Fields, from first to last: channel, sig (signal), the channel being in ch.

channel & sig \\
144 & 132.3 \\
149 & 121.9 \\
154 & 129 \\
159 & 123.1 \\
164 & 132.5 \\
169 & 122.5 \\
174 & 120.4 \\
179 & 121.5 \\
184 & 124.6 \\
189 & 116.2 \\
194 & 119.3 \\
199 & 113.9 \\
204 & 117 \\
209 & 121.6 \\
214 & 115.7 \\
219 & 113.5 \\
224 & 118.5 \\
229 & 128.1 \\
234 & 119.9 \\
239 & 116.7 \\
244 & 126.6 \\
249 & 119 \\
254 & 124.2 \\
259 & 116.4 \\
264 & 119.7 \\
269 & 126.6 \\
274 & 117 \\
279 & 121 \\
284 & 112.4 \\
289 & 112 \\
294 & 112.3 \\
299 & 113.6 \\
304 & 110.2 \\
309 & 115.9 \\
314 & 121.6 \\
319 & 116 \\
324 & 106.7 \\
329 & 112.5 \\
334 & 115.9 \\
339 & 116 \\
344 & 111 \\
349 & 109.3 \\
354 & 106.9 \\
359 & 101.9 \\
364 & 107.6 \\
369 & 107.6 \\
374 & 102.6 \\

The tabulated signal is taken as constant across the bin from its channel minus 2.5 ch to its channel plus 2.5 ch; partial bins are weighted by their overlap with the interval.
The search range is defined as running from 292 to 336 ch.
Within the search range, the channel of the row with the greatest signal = 314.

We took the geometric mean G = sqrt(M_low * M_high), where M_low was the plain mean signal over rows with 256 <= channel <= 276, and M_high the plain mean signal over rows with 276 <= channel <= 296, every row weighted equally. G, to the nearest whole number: 117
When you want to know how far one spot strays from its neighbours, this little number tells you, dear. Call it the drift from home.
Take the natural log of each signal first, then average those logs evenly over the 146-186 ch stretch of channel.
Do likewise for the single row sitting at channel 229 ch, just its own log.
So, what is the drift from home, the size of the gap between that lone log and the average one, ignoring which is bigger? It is 0.029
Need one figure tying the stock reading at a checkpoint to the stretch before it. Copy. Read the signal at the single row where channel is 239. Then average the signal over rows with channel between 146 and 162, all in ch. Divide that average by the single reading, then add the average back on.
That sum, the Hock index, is 126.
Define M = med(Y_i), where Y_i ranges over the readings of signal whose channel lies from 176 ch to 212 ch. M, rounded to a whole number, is 119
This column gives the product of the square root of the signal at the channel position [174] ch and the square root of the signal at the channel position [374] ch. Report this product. 111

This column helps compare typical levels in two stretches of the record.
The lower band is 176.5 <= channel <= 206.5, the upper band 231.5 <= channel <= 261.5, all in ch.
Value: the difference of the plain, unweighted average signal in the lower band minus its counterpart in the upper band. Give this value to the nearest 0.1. -1.7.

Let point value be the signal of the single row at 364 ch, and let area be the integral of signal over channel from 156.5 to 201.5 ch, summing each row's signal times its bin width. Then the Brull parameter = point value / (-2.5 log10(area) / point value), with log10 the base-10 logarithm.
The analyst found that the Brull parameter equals -1239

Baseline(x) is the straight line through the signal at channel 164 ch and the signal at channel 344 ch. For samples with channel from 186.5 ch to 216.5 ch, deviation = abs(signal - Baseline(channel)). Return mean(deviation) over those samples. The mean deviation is 10.7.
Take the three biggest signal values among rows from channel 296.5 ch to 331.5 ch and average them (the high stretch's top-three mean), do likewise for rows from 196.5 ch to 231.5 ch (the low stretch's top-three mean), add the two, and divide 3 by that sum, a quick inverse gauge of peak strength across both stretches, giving 0.0125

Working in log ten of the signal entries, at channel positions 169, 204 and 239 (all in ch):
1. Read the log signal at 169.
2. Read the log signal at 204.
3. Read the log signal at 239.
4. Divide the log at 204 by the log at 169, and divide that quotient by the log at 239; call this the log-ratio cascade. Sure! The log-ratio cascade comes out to 0.479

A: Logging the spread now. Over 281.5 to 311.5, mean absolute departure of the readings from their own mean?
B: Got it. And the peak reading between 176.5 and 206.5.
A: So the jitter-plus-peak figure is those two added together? 126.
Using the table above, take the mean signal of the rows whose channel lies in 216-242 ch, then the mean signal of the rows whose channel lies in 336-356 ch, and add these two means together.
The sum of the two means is 230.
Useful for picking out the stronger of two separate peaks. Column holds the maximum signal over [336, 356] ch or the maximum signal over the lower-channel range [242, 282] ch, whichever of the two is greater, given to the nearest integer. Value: 127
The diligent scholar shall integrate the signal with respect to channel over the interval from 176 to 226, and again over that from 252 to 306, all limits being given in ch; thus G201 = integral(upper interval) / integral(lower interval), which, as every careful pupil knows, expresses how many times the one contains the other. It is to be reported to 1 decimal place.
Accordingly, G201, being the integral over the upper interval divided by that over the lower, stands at 1.1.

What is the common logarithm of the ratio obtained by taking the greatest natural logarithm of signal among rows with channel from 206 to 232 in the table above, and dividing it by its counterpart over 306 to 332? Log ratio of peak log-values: 0.0047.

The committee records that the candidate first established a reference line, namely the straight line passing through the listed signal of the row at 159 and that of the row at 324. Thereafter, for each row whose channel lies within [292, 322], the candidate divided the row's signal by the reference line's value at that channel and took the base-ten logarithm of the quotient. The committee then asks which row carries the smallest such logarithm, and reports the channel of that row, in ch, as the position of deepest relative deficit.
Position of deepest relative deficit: 304 ch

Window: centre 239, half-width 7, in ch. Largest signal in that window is 126.6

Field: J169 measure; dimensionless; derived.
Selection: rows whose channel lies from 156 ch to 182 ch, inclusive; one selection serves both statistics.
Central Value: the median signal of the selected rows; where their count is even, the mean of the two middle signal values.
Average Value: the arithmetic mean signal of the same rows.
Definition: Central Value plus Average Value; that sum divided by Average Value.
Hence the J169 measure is 1.99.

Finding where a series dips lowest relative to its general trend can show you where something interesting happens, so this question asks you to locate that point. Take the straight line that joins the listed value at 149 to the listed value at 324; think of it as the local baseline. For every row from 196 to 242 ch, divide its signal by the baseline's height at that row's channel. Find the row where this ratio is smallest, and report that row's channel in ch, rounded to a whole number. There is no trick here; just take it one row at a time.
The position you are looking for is 199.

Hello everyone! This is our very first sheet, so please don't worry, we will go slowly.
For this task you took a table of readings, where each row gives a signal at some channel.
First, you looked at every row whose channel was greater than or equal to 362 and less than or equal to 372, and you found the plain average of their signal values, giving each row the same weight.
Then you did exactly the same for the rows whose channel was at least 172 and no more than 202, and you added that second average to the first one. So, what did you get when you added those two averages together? 227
